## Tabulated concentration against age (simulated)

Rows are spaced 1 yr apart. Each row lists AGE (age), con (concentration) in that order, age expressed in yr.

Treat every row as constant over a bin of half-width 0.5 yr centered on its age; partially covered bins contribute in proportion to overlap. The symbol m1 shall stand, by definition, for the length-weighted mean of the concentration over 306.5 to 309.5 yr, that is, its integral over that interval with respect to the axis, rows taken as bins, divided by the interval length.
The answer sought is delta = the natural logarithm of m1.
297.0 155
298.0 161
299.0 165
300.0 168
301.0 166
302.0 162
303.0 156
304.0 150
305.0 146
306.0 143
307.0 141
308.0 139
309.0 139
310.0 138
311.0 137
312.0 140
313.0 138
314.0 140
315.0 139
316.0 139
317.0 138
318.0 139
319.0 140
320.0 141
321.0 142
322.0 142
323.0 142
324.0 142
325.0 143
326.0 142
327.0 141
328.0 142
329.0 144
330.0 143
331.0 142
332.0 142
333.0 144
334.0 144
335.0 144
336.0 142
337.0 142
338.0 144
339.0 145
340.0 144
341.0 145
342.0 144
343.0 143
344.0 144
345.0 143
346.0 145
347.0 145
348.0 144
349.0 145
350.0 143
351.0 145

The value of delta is 4.94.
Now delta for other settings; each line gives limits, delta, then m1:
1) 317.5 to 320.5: 4.94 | 140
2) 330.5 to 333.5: 4.96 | 143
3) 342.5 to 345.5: 4.97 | 143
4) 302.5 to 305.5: 5.02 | 151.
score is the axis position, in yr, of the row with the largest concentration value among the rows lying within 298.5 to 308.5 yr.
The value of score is 300.0 yr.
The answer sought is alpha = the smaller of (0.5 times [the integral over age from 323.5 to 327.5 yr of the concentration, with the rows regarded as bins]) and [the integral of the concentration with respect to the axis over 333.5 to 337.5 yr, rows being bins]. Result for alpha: 284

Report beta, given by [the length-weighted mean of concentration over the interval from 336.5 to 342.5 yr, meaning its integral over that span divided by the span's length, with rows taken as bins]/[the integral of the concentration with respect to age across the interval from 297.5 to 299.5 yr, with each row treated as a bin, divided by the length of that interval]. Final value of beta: 0.88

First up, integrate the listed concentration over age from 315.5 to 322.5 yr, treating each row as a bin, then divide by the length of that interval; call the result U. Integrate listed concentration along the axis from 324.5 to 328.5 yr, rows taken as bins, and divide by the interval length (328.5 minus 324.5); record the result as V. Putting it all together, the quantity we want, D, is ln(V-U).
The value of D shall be 0.6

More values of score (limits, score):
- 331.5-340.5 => 339.0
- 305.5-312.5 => 306.0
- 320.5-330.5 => 329.0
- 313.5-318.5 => 314.0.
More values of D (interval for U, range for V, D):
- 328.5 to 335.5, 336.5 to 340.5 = -0.8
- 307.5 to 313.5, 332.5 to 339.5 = 1.6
